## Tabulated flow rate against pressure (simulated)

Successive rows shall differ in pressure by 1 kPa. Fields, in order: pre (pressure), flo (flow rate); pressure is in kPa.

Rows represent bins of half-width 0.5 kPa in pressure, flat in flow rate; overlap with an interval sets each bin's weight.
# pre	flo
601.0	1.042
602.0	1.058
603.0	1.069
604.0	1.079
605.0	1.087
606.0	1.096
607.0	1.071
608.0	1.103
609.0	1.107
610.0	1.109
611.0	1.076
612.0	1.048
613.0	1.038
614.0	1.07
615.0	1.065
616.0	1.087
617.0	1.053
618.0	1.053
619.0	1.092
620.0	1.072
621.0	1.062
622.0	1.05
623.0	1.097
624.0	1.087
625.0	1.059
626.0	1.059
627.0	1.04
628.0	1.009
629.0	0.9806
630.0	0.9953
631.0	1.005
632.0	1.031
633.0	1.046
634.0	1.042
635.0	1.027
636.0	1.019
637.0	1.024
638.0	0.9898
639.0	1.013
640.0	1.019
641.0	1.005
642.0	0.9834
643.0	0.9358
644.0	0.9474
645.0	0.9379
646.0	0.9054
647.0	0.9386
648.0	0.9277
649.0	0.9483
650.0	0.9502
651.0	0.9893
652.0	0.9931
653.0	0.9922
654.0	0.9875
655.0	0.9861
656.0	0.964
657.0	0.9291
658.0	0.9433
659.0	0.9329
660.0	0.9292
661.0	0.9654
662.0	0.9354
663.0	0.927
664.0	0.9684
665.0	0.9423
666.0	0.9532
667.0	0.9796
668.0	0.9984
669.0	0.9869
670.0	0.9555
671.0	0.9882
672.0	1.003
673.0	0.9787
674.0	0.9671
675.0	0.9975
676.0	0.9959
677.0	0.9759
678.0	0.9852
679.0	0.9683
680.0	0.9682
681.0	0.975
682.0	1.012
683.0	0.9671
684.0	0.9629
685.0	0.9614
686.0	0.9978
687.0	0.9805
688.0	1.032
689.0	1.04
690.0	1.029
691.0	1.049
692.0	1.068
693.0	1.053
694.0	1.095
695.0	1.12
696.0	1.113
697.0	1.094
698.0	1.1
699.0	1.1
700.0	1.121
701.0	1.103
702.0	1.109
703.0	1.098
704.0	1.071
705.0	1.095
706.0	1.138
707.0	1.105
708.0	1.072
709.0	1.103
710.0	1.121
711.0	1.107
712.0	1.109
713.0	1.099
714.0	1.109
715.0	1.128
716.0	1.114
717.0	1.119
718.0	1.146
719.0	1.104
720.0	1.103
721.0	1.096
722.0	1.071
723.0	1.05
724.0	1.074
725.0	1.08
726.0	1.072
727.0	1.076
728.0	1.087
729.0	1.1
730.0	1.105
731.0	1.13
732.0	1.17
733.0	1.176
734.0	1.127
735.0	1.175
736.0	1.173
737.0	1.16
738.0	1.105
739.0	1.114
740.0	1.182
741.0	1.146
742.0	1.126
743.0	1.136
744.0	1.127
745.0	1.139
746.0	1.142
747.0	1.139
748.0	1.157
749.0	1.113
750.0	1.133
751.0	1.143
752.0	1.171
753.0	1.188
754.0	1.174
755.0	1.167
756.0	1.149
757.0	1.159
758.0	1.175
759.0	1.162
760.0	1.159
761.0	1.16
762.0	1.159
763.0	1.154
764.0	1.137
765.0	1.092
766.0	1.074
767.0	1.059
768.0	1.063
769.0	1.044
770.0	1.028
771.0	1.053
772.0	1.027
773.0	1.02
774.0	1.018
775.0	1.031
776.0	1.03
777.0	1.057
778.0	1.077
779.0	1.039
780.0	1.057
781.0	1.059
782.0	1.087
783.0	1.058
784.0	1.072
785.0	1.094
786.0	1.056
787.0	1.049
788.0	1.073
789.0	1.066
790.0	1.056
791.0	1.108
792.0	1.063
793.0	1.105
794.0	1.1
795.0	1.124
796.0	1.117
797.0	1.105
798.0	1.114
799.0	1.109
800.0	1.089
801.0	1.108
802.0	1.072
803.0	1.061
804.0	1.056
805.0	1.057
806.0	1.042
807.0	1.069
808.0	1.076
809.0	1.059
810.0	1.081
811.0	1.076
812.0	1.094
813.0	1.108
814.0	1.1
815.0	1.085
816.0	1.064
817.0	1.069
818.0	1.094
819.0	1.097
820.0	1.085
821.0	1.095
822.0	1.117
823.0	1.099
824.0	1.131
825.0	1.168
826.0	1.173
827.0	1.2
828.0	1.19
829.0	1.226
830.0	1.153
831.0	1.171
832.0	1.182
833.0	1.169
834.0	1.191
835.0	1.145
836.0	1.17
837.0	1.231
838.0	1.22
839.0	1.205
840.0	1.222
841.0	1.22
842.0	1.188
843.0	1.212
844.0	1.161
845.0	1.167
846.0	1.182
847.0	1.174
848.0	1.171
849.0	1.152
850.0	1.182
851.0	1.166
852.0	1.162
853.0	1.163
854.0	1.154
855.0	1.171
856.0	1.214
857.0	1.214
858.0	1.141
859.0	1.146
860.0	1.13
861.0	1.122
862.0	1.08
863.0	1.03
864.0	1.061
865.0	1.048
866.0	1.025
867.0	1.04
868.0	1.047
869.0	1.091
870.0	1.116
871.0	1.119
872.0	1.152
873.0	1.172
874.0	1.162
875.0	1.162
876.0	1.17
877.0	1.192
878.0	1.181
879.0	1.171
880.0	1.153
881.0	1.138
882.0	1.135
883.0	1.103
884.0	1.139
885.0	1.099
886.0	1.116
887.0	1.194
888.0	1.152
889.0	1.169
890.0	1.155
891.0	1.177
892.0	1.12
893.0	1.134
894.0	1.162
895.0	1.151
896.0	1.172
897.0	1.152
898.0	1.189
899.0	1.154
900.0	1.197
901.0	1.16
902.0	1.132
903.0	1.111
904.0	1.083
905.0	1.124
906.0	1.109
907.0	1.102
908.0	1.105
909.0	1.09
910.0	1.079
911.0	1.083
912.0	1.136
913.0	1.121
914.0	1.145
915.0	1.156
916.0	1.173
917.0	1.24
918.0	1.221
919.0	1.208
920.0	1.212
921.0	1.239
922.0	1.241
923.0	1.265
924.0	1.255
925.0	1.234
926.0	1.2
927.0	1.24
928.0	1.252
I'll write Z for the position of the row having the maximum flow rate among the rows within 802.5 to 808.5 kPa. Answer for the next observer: 808.0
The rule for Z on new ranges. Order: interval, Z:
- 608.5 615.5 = 610.0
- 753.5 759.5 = 758.0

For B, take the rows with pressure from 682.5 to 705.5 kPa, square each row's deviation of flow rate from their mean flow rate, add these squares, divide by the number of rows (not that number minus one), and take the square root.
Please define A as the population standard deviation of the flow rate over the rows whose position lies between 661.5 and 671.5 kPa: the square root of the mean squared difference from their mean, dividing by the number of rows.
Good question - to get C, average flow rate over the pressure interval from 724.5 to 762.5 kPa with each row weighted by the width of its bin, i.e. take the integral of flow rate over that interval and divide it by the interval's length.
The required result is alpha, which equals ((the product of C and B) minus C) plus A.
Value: -1.058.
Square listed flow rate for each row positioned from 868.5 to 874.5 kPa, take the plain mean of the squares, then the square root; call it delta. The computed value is 1.14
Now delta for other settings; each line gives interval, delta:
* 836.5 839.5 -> 1.22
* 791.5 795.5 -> 1.10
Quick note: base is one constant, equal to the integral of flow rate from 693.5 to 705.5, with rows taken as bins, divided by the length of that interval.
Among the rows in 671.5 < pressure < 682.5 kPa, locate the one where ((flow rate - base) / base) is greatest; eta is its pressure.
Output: 682.0 kPa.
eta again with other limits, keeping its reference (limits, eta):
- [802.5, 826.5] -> 826.0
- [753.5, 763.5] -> 758.0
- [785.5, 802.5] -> 795.0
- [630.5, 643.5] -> 633.0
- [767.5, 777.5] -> 768.0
